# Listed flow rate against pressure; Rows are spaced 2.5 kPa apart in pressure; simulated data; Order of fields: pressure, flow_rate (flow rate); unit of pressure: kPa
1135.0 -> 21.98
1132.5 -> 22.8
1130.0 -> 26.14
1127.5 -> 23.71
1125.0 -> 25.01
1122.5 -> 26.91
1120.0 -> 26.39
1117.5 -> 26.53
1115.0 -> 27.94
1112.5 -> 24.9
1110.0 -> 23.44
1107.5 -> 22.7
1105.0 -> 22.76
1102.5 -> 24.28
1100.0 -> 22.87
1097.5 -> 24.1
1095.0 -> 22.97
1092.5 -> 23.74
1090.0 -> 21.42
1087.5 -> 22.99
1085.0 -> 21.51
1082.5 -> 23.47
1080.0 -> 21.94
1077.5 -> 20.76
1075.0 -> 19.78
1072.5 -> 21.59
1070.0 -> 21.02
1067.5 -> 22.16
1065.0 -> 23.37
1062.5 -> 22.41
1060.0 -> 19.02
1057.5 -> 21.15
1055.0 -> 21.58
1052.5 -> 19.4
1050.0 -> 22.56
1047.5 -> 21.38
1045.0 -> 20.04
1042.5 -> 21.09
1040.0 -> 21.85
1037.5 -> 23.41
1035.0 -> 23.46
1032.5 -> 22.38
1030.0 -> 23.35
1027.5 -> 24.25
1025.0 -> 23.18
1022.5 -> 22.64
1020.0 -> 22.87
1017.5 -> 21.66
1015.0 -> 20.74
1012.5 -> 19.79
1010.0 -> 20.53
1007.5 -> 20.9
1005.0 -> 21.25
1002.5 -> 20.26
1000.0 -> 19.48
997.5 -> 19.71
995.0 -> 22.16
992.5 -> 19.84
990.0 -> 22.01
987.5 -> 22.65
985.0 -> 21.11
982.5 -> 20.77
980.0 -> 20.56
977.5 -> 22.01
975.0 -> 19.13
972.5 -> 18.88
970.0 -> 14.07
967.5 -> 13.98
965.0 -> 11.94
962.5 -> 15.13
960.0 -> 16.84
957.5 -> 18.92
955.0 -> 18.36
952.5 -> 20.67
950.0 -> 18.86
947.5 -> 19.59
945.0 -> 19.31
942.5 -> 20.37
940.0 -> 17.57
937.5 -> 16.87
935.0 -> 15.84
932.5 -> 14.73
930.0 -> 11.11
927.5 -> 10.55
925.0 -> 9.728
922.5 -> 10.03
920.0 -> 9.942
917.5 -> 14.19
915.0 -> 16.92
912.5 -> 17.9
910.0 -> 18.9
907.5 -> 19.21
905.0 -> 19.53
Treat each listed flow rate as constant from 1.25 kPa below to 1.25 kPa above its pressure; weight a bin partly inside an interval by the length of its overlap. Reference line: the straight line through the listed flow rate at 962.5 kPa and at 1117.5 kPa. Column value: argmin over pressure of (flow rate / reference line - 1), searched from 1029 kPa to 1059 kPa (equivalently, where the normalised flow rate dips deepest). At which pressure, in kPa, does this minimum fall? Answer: 1052.5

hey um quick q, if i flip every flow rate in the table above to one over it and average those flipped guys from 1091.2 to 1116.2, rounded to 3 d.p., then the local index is 0.042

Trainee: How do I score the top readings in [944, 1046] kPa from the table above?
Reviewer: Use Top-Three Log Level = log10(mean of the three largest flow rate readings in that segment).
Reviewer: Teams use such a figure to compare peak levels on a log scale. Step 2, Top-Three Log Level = 1.37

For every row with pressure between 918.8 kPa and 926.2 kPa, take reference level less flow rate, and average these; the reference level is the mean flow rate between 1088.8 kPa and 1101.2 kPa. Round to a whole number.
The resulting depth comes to 13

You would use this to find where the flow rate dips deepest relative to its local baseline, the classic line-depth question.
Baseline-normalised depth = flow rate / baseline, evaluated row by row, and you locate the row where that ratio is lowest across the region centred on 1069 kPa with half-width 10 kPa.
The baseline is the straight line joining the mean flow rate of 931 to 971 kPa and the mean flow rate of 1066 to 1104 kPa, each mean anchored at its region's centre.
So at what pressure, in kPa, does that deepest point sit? 1060.0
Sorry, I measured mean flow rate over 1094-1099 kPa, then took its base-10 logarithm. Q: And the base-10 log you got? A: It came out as 1.37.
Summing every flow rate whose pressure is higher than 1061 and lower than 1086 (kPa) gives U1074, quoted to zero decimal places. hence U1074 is 218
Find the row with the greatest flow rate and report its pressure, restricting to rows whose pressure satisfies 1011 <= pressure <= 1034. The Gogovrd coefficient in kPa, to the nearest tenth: 1027.5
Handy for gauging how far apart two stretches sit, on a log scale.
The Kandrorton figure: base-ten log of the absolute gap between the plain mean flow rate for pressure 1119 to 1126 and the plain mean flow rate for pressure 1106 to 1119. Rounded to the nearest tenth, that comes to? 0.0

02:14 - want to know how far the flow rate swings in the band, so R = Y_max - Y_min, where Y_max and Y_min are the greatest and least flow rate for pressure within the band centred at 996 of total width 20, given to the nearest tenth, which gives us 3.2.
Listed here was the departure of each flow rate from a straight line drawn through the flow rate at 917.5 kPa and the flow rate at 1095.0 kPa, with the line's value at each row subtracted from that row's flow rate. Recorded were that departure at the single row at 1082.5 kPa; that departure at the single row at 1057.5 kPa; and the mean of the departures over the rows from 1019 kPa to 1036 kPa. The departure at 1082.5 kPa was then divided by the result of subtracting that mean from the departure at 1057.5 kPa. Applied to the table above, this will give 0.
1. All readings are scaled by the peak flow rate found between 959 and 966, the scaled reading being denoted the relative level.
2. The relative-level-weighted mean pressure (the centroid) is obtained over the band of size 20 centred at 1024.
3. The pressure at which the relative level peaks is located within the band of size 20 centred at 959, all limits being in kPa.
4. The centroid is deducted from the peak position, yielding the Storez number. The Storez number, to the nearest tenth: -71.4 kPa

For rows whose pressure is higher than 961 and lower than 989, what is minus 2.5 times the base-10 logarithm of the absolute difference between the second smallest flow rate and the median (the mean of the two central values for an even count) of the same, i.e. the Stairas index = -1.8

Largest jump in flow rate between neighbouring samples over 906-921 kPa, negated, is -4.2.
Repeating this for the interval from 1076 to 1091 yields -2.0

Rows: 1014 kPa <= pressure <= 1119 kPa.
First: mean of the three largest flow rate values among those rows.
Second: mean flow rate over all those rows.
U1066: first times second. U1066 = 595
